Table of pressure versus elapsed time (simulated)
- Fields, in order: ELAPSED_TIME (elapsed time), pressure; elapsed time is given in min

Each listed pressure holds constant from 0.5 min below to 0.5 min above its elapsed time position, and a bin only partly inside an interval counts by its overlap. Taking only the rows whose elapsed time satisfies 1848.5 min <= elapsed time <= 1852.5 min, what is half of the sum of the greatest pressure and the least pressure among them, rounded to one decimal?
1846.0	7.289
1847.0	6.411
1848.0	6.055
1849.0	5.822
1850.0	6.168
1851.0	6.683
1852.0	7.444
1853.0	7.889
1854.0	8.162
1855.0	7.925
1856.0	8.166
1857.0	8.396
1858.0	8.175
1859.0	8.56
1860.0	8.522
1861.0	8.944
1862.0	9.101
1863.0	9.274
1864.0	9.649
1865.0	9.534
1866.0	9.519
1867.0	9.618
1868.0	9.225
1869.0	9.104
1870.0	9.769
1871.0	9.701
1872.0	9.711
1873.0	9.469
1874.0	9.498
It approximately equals 6.6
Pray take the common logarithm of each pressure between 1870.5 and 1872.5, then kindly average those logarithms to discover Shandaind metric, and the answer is 0.99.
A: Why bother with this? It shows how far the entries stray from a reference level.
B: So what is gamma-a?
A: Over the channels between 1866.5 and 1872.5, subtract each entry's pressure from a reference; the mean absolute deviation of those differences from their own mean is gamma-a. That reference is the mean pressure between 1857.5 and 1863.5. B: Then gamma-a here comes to 0.24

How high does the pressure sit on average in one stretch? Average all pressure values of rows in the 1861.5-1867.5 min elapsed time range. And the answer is 9.4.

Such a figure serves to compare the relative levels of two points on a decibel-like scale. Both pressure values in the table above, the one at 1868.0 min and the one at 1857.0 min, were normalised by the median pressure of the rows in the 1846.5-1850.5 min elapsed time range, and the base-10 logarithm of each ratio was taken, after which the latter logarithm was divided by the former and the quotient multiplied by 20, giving 15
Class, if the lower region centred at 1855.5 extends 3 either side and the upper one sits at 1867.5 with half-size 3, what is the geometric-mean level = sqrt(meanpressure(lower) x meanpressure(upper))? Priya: 8.8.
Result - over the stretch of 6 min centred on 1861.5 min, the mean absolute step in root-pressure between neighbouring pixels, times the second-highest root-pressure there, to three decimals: 0.118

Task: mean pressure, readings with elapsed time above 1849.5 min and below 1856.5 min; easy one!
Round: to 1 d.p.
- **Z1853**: 7.5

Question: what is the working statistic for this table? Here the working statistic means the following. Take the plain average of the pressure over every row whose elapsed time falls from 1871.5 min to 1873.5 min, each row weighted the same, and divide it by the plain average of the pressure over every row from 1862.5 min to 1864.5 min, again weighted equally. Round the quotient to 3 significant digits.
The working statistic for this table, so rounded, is 1.01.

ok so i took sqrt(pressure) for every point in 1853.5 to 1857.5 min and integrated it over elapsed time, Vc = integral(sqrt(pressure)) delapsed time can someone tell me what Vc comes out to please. 11.4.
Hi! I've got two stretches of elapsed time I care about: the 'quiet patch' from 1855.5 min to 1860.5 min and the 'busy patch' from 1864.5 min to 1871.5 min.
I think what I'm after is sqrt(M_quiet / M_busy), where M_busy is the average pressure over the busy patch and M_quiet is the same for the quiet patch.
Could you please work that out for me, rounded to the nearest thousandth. 0.939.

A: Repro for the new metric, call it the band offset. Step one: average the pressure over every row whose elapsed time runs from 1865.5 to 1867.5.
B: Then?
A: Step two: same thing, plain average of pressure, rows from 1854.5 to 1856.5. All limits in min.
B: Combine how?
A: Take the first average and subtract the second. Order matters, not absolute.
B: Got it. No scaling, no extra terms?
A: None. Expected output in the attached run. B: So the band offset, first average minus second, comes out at 1.5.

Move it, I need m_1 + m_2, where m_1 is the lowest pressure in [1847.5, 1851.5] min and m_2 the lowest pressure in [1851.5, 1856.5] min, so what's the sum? 13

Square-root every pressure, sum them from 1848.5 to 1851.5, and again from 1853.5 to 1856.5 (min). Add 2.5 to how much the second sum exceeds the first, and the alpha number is 3.5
